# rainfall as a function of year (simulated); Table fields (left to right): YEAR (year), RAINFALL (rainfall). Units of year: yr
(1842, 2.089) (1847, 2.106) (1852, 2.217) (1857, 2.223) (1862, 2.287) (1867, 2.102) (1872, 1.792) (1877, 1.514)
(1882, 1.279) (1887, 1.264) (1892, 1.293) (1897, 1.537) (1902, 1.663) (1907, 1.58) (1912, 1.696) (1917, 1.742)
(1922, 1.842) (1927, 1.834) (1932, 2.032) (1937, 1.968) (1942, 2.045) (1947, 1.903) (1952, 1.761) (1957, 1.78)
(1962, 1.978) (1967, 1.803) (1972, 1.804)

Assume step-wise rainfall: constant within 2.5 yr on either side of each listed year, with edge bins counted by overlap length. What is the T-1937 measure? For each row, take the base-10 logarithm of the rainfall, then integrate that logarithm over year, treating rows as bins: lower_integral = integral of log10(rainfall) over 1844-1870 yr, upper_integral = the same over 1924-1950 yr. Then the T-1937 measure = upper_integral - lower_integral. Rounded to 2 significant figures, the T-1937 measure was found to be -1.2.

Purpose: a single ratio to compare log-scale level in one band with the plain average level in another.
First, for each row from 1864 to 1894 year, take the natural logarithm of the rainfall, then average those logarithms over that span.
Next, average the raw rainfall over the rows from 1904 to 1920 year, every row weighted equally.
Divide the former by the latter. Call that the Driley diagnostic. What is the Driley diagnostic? 0.25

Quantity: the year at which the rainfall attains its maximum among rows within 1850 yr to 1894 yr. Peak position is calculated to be 1862 yr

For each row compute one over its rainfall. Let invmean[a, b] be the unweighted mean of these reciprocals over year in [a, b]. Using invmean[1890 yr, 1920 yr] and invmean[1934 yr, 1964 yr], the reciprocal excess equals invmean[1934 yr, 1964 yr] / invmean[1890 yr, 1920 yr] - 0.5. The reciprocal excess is 0.33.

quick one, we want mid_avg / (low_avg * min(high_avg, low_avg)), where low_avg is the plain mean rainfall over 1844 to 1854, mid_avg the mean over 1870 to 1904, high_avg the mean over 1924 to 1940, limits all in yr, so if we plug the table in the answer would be 0.351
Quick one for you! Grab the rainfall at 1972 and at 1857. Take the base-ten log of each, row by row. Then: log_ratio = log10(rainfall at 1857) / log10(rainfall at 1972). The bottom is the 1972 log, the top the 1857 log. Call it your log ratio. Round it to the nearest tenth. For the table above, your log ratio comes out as 1.4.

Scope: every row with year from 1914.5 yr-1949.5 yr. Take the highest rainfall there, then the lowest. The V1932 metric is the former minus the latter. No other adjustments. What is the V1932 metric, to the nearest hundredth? 0.30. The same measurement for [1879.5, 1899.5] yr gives 0.27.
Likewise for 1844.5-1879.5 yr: 0.77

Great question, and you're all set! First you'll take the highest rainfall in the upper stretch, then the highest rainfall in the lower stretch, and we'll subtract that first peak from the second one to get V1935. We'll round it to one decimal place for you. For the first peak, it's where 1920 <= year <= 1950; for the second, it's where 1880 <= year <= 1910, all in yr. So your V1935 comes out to -0.4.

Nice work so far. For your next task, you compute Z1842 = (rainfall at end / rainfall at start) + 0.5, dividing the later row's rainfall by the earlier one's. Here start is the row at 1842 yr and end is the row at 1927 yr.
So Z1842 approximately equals 1.38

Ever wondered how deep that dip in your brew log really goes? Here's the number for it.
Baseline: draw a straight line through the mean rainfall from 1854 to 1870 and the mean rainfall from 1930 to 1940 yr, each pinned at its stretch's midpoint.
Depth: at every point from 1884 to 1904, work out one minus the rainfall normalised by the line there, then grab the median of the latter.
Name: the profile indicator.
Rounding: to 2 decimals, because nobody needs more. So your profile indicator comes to 0.33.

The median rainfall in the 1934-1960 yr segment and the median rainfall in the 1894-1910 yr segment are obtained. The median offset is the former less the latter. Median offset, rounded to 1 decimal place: 0.3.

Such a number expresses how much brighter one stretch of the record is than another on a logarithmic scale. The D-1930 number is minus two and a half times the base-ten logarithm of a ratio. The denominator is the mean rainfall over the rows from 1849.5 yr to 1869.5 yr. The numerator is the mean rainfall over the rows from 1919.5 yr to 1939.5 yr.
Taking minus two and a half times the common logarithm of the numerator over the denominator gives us 0.15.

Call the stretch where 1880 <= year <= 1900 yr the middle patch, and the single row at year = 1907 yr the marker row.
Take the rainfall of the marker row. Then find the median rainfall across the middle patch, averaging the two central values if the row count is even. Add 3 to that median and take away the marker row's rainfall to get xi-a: 2.71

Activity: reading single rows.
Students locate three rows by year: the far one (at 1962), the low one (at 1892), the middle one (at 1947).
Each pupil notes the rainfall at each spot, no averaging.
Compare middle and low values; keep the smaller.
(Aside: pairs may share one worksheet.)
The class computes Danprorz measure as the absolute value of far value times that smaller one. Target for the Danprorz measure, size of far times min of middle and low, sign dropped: 2.6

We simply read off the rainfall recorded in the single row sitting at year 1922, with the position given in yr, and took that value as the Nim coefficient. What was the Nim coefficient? 1.842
